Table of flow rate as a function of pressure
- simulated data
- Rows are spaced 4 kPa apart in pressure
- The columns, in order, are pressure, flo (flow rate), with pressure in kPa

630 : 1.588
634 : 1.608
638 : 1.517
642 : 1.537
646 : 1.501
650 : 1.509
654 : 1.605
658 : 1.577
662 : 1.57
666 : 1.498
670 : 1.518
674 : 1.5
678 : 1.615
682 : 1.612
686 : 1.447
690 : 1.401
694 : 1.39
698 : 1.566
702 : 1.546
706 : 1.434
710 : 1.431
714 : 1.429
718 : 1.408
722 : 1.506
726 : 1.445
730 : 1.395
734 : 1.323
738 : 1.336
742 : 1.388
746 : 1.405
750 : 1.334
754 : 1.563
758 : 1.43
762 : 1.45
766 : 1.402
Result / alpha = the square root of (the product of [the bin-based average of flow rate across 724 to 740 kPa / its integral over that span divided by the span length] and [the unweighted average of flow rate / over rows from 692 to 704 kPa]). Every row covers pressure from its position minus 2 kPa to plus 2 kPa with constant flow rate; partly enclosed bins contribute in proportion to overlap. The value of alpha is 1.44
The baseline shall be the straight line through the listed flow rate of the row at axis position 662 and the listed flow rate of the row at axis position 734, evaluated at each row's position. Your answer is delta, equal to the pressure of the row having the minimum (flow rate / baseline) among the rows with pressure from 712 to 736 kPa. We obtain 734 kPa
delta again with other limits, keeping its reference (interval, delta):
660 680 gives 666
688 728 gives 690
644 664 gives 646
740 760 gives 750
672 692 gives 690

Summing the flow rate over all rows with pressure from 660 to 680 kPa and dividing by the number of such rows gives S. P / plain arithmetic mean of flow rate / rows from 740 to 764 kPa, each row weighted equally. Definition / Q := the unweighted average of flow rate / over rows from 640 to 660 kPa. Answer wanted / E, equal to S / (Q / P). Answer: 1.4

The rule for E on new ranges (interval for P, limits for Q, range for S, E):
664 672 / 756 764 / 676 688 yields 1.6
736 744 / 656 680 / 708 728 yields 1.3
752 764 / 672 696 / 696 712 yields 1.5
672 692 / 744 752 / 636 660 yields 1.7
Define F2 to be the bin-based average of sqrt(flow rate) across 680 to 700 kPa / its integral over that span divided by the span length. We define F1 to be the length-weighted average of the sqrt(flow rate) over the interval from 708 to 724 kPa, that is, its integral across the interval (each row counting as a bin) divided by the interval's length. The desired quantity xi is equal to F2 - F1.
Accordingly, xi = 0.02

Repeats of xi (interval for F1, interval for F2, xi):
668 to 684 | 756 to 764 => -0.05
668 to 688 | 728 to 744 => -0.07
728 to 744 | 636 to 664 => 0.08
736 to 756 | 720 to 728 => 0.03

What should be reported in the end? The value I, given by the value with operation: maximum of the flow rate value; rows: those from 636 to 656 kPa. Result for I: 1.605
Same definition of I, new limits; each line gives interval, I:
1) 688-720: 1.566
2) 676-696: 1.615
